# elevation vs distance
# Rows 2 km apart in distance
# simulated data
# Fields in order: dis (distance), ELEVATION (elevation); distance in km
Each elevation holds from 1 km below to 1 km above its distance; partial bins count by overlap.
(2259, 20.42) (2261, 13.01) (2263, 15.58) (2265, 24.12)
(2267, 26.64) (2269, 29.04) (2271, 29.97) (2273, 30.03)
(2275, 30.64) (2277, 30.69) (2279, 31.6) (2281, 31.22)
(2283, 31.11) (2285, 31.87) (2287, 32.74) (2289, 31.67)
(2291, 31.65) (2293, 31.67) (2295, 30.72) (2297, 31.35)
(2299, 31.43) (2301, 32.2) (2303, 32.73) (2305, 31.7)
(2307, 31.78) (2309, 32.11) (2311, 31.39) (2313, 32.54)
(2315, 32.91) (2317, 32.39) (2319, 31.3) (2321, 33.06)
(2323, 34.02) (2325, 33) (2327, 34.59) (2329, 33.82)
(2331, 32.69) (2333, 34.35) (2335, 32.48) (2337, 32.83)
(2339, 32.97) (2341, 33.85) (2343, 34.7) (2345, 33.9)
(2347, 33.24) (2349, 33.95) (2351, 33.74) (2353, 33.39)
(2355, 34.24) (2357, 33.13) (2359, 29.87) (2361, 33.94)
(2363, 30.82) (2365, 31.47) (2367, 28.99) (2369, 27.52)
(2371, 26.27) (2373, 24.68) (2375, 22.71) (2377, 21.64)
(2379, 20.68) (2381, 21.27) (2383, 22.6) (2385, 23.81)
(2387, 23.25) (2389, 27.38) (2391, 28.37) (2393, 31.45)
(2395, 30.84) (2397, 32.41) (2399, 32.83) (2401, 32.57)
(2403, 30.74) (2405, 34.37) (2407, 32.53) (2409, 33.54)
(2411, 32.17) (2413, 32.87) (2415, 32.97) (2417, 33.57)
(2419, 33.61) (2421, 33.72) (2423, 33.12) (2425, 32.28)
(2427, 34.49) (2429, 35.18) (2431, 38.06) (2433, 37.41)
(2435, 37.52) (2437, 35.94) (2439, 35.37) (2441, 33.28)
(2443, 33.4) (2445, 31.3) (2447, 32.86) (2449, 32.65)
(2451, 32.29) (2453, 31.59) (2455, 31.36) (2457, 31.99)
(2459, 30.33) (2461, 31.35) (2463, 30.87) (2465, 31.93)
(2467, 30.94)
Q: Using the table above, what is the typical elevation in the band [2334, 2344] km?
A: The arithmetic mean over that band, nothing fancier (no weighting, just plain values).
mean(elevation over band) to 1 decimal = 33.4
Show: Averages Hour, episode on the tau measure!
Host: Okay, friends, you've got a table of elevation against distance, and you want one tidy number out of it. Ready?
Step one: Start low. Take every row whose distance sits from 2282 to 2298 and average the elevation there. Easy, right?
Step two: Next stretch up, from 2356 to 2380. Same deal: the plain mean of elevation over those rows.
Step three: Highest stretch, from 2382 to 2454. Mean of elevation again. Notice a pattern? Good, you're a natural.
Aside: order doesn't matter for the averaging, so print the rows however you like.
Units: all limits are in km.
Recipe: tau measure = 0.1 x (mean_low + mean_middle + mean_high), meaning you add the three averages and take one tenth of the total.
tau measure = 9.2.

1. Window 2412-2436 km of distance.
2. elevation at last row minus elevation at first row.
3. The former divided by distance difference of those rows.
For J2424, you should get 0.21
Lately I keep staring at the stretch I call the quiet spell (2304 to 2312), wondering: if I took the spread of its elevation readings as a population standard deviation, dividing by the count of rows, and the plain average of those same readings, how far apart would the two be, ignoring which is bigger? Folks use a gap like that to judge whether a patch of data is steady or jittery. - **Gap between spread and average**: 31.5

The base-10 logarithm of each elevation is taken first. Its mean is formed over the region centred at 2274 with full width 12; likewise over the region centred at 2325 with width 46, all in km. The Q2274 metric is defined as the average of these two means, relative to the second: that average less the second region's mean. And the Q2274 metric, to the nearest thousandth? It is -0.018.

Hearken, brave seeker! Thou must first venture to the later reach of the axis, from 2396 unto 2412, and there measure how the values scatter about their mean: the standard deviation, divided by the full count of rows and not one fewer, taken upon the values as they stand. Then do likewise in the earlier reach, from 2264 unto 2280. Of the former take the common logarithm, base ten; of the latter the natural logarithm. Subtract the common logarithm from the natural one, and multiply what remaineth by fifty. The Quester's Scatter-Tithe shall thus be 43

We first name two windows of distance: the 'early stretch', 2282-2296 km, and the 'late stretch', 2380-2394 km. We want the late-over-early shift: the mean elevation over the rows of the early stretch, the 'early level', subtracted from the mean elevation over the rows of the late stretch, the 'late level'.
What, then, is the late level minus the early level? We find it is -6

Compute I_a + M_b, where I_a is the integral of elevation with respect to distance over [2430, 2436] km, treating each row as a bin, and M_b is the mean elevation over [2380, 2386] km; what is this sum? 249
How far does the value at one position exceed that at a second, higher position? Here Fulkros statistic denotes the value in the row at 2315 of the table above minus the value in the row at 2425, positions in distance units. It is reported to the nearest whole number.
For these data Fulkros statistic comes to 1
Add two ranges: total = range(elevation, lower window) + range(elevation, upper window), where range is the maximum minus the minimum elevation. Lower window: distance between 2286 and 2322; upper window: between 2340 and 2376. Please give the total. 14.3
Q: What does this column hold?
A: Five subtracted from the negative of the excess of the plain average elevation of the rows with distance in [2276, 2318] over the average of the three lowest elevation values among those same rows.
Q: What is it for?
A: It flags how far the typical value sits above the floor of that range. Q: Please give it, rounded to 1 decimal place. -5.9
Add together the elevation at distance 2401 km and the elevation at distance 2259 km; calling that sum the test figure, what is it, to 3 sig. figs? 53.0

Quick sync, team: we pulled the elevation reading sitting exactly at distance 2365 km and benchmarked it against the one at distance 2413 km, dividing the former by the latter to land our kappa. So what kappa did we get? 0.96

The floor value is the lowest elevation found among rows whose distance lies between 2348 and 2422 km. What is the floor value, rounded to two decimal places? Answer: 20.68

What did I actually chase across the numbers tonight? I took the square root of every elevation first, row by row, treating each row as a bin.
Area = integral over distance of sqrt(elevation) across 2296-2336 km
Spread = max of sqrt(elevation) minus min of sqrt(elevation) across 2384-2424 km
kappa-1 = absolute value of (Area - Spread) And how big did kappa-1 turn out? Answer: 227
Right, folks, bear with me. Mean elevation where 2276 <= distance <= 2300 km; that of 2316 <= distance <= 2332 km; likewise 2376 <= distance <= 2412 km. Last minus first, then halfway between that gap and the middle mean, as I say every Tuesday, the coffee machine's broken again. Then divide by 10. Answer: 1.51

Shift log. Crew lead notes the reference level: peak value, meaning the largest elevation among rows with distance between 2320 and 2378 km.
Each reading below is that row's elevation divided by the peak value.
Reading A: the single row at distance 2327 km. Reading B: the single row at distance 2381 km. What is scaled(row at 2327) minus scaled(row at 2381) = 0.38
